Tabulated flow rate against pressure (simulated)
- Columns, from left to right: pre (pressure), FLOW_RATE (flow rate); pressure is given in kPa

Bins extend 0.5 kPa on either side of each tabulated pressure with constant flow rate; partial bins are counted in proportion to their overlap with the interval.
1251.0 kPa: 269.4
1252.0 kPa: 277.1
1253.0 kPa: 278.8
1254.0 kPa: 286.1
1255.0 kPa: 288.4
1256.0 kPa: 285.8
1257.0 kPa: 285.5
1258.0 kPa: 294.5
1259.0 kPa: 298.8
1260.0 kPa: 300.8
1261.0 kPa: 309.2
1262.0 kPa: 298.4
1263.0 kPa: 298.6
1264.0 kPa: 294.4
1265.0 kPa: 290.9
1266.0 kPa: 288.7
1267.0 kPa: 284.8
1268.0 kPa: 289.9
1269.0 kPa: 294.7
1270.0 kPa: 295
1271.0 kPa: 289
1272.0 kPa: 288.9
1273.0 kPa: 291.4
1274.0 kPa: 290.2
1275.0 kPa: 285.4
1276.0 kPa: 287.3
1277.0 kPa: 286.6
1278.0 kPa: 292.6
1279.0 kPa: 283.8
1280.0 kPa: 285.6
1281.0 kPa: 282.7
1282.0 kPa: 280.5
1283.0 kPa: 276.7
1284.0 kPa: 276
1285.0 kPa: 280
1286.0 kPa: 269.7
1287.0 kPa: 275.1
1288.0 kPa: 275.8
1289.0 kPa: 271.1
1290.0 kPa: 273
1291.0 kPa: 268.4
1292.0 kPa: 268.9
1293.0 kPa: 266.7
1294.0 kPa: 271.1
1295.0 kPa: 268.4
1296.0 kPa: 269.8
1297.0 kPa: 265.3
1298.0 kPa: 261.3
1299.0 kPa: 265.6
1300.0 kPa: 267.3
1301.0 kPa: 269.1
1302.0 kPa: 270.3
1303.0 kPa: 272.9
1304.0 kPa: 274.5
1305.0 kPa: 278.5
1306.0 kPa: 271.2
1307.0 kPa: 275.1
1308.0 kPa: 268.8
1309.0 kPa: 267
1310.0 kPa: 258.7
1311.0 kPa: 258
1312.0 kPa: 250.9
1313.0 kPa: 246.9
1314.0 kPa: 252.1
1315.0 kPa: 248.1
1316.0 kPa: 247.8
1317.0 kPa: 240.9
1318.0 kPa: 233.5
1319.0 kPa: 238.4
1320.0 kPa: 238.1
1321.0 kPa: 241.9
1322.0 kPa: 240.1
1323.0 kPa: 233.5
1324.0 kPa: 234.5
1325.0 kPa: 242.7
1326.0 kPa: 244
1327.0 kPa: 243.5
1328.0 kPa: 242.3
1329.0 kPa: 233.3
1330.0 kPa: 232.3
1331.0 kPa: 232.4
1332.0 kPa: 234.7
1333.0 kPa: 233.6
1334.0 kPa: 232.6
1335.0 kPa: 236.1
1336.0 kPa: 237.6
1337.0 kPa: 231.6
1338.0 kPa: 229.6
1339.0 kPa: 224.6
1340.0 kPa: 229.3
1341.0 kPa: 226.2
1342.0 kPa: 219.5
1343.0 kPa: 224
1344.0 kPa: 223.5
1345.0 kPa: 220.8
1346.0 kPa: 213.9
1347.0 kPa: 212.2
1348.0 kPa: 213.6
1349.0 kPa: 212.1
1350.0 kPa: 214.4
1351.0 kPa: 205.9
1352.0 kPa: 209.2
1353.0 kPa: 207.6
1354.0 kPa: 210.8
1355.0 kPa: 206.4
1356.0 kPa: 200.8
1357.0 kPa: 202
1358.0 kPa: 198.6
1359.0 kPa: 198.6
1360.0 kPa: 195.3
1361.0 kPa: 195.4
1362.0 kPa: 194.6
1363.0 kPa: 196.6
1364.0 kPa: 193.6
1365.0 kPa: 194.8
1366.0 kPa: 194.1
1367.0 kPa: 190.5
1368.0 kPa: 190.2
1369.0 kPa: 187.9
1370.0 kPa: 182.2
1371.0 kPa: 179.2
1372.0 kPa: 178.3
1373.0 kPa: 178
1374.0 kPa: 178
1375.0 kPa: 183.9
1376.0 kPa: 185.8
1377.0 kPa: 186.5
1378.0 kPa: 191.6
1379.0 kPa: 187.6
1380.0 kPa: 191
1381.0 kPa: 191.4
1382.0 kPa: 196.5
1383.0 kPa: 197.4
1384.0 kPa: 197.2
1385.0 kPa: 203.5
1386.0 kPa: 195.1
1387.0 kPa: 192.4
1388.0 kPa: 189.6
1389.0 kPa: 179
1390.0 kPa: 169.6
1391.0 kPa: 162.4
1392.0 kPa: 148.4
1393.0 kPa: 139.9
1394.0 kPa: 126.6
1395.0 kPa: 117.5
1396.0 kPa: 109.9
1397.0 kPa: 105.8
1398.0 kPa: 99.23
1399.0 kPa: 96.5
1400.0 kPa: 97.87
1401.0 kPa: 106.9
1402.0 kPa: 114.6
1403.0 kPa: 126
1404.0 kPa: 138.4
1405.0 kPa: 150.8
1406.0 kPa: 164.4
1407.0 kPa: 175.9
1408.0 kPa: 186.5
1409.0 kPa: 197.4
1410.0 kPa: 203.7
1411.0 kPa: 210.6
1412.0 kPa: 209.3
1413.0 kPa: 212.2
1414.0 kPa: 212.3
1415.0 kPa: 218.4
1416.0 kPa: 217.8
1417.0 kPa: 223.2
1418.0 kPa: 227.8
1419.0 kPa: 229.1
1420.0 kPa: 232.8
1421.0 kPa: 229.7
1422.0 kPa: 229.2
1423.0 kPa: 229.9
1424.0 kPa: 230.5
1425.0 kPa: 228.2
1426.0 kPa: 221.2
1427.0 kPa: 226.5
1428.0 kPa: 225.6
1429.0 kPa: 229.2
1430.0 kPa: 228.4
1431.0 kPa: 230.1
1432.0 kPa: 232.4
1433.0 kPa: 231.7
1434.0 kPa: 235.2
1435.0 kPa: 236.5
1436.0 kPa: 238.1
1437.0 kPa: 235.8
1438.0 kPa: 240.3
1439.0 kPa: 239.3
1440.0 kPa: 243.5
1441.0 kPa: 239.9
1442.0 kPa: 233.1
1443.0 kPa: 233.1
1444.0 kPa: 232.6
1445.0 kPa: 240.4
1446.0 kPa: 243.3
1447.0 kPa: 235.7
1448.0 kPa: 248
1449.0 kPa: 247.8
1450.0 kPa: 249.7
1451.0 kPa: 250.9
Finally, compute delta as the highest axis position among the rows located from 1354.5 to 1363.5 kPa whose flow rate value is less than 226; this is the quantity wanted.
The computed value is 1363.0 kPa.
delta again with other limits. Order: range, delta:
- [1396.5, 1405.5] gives 1405.0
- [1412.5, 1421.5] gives 1417.0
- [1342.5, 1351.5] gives 1351.0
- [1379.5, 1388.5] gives 1388.0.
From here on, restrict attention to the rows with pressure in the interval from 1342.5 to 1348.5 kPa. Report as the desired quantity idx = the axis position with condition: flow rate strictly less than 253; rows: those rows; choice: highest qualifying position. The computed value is 1348.0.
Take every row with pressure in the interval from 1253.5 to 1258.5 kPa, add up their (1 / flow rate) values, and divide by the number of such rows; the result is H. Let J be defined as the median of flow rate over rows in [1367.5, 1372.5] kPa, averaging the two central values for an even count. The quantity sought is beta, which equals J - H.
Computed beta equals 182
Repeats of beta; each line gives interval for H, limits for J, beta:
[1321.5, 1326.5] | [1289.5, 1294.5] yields 269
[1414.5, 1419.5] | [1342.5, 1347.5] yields 221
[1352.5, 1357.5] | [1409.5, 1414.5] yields 211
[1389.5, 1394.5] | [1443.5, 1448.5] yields 240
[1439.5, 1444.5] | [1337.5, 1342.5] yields 226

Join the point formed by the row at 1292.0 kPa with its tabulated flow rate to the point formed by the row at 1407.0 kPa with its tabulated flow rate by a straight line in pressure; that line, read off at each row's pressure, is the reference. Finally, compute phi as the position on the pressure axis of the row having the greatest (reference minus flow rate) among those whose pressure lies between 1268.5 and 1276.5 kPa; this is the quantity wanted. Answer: 1275.0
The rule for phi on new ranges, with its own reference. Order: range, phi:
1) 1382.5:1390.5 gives 1390.0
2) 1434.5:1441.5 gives 1435.0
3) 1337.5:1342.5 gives 1342.0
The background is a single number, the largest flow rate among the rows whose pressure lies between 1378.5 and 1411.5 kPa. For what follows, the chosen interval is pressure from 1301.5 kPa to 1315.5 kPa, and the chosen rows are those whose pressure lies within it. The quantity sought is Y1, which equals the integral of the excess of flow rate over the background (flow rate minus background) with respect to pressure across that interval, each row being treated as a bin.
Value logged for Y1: 745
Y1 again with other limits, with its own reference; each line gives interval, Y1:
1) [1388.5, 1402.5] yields -1174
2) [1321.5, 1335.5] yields 367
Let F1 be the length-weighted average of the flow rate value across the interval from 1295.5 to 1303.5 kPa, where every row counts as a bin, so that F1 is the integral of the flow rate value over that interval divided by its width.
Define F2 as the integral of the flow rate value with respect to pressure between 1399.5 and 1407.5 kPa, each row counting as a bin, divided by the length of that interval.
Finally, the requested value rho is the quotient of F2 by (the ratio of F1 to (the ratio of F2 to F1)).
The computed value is 0.25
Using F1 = 268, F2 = 134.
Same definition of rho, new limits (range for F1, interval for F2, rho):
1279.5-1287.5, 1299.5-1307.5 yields 0.96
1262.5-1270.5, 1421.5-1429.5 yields 0.61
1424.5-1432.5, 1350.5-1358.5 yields 0.81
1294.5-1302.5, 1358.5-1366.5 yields 0.53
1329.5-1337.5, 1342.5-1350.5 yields 0.86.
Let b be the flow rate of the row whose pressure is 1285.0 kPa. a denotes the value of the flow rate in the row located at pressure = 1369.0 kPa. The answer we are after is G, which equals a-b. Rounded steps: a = 187.9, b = 280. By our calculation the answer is -92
